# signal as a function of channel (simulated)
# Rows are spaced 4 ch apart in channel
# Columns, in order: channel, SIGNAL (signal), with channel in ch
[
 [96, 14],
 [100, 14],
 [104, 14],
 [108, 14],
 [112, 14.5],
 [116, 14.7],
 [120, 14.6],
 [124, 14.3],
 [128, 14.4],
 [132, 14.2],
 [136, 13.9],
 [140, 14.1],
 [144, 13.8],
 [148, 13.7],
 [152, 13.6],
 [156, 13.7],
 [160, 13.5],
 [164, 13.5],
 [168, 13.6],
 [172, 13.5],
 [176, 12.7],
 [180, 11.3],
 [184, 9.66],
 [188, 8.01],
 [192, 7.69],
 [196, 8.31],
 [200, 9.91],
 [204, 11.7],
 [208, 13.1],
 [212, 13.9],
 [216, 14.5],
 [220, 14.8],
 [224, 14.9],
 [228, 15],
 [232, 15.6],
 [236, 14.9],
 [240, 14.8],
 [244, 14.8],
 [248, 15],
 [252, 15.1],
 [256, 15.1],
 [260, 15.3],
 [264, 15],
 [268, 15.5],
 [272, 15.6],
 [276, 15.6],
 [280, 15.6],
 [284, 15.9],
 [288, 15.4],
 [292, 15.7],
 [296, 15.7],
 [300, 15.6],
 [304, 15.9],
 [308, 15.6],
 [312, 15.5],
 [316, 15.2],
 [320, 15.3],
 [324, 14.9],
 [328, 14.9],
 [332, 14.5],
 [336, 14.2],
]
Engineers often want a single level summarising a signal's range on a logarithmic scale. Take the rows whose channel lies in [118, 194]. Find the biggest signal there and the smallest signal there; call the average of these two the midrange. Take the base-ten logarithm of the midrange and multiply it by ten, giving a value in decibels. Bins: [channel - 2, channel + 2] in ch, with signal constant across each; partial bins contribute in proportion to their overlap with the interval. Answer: 10.5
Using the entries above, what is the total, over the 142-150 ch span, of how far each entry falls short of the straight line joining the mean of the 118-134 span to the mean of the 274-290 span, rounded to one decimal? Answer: 1.6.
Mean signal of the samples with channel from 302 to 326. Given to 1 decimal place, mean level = 15.4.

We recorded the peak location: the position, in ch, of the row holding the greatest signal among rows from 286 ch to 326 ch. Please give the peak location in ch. 304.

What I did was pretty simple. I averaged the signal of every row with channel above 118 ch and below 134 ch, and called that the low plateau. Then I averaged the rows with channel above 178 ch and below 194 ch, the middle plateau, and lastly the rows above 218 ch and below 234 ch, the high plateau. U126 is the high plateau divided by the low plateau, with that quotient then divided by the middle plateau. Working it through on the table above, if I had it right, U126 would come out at 0.114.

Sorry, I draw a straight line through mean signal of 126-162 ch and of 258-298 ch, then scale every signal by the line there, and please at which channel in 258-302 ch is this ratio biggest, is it 284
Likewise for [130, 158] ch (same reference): 132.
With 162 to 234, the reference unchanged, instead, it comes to 232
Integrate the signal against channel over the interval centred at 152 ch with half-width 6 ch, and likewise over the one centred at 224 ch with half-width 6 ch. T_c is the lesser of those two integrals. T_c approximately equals 164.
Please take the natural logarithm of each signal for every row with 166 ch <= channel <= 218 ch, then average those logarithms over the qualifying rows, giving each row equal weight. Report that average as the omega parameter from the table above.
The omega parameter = 2.41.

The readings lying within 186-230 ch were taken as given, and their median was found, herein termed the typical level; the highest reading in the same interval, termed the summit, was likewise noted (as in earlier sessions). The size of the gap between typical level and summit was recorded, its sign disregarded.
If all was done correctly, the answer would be 1.9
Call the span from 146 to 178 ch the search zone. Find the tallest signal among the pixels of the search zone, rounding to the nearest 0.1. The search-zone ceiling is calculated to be 13.7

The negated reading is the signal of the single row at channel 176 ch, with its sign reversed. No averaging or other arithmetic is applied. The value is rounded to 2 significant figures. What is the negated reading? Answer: -13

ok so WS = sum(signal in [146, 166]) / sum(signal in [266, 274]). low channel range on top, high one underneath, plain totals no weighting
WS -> 2.2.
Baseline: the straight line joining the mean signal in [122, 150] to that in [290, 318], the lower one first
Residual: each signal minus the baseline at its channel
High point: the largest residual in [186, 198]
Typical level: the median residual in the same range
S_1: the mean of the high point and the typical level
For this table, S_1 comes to -6.4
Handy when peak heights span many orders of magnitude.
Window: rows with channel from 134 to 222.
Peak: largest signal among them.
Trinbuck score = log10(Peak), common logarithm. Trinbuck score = 1.17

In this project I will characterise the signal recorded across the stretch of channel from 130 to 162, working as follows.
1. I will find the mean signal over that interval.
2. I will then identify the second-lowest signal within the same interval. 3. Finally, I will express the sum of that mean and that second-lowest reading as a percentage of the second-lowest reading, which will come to 202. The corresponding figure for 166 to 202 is 231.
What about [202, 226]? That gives 205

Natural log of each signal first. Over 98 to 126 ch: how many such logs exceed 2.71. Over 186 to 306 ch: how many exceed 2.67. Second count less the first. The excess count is 23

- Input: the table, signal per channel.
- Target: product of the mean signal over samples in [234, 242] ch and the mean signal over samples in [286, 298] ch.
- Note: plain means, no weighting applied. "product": 232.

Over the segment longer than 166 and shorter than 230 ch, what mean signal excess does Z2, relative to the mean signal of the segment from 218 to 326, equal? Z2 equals -3.3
